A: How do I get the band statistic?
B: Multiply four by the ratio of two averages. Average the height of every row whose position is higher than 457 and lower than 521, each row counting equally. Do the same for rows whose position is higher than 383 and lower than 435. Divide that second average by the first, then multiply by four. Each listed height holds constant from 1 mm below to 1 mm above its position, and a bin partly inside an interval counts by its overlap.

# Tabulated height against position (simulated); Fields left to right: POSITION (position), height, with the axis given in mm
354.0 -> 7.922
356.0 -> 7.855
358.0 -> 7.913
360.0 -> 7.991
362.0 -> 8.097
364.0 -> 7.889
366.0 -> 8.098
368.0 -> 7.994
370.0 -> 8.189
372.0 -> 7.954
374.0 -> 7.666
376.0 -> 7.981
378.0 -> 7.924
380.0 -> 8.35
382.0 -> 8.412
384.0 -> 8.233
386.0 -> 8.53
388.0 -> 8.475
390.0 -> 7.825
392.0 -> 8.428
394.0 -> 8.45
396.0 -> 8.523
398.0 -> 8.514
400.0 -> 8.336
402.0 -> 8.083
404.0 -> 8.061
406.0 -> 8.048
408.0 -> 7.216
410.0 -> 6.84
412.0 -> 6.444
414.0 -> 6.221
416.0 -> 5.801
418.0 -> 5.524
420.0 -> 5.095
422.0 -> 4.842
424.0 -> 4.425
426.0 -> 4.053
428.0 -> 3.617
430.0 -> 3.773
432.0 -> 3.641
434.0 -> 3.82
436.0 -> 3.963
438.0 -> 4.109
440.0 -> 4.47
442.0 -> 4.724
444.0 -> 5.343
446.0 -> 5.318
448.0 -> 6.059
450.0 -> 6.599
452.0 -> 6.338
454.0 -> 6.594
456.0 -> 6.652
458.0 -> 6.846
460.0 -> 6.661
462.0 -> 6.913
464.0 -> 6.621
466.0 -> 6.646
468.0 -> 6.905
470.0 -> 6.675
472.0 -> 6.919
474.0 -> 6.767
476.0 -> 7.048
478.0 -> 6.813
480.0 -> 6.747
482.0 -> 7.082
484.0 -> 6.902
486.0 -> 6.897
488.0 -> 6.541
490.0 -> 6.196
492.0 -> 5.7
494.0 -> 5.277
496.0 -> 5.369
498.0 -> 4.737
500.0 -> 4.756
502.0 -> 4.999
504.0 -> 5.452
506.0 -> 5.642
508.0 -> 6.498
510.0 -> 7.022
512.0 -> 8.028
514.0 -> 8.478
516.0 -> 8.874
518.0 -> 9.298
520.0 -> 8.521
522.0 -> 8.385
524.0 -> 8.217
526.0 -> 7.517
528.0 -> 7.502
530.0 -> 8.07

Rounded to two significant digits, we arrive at 3.9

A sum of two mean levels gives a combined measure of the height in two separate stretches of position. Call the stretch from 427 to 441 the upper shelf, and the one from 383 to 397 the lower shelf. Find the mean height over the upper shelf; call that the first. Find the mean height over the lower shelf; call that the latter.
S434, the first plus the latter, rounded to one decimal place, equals 12.3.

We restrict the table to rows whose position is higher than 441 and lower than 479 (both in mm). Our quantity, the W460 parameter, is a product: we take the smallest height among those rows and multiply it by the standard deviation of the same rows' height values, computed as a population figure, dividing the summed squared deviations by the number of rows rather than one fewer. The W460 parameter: 2.9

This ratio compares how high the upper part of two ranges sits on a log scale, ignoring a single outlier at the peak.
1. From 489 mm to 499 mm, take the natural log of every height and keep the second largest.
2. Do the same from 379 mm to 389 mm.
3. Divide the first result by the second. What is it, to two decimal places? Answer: 0.81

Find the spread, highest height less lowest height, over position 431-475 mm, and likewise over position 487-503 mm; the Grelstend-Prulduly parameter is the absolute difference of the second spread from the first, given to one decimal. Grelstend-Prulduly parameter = 1.5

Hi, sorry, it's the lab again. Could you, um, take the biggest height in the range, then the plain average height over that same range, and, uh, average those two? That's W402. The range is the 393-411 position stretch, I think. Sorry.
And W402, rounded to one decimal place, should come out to 8.3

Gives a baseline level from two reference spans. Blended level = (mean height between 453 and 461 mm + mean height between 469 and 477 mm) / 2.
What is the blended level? 6.8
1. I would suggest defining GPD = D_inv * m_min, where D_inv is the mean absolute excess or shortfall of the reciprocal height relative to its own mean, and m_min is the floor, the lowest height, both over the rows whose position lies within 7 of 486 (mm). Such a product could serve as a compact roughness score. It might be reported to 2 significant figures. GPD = 0.051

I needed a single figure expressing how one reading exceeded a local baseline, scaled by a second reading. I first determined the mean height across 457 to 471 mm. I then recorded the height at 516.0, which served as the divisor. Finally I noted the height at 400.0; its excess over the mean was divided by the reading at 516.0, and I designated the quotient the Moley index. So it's 0.18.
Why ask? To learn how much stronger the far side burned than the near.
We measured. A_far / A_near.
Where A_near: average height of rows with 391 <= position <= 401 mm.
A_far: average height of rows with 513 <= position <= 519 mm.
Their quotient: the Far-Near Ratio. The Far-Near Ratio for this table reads 1.1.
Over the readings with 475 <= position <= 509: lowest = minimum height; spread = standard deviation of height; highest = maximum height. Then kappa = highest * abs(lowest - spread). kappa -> 28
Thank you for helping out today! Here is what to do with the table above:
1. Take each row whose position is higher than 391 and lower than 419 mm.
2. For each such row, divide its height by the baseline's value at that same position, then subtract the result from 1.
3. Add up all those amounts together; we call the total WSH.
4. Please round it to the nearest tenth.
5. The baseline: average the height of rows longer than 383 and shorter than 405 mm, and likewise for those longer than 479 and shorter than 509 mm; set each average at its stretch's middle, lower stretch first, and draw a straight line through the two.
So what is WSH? 1.1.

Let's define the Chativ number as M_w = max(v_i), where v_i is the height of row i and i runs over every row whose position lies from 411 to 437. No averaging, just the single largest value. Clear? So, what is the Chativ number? 6.444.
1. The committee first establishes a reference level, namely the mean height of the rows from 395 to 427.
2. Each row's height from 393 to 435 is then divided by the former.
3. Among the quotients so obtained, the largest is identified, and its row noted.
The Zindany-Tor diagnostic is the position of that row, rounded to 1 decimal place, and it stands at 396.0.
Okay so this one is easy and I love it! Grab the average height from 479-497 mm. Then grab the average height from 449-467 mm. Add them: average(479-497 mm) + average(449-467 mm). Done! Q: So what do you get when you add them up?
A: 13.0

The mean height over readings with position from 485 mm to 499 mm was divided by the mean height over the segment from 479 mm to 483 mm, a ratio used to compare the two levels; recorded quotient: 0.8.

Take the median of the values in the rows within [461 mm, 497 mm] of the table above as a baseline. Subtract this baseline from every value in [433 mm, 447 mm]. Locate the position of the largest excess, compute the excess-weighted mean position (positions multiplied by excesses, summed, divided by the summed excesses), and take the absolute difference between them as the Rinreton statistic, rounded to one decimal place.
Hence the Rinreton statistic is 5.0 mm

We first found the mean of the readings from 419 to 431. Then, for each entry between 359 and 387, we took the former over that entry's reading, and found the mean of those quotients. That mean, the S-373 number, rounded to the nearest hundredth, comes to 0.53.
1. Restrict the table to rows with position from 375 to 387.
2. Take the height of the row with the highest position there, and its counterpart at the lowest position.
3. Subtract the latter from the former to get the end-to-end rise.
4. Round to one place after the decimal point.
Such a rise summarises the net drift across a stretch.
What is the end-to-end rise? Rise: 0.5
